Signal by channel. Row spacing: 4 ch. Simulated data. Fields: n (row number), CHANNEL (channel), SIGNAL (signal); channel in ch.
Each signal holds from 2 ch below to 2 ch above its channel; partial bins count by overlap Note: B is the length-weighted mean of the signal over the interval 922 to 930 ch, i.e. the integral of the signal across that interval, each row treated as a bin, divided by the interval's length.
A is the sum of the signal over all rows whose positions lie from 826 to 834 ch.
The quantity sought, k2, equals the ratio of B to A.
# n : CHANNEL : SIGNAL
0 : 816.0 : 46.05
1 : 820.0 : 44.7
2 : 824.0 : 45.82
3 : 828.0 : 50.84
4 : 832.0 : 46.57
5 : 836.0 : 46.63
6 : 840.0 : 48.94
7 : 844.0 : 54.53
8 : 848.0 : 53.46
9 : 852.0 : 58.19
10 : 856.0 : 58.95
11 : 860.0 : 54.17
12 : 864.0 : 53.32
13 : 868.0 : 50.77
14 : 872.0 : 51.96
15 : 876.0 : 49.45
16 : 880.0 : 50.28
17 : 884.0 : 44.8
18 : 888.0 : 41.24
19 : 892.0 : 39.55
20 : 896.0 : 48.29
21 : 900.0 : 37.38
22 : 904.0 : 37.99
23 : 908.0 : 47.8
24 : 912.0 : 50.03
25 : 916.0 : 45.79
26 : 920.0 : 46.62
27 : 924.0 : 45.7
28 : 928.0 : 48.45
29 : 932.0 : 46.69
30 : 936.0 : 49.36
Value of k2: 0.48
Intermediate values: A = 97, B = 47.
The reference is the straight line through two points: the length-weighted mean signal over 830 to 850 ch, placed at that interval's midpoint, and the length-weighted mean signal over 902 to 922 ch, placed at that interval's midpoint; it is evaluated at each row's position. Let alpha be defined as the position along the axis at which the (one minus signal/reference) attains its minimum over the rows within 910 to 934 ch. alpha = 912.0 ch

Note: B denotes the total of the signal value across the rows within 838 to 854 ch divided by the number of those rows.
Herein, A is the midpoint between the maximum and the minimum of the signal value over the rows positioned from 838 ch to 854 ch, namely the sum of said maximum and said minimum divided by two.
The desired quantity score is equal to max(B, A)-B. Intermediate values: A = 54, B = 54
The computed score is 0.00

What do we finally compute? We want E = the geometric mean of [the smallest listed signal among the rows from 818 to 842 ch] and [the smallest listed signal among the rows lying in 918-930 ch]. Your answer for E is 45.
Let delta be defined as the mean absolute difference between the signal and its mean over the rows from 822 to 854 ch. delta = 3.6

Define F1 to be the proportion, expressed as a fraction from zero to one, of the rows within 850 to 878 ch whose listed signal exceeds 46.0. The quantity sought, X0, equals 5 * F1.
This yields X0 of 5.0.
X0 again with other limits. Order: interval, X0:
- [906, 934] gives 3.6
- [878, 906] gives 1.4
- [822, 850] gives 4.3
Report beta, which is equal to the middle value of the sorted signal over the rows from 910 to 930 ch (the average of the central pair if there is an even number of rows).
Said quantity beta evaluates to 47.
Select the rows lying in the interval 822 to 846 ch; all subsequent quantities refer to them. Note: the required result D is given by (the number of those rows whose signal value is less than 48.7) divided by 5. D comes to 0.60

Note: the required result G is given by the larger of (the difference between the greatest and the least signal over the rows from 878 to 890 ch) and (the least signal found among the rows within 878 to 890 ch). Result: 41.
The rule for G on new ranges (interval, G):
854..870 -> 51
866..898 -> 40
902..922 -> 38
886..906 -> 37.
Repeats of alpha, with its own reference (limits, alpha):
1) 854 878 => 856.0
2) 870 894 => 872.0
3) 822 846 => 844.0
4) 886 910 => 908.0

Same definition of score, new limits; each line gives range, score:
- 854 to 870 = 0.56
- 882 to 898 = 0.45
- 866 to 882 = 0.09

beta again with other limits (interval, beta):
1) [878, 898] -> 45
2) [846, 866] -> 54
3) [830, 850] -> 49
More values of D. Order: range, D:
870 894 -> 0.60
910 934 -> 1.00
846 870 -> 0.00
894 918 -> 1.00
